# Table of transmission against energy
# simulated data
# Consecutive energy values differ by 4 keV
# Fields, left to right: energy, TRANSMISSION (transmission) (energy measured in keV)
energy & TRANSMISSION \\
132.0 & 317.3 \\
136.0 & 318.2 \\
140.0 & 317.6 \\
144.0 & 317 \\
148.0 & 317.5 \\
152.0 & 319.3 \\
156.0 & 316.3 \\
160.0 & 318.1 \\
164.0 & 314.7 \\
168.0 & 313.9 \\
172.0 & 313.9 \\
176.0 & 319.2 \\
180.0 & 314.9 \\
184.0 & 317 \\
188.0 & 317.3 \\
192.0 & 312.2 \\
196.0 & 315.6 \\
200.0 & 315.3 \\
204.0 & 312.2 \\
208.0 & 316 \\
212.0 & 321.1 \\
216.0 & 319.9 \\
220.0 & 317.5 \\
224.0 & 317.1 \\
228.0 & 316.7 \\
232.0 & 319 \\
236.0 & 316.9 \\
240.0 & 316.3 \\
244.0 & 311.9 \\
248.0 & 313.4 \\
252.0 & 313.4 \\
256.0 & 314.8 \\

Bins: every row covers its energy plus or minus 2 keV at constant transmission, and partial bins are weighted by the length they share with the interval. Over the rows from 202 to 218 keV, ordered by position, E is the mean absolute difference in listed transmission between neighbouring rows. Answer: 3.4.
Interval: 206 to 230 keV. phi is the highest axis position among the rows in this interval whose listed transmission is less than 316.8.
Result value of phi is 228.0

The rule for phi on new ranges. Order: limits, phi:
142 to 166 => 164.0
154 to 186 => 180.0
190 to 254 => 252.0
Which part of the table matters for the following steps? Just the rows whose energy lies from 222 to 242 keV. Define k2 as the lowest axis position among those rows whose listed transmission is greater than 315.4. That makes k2 224.0 keV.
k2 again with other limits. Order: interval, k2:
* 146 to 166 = 148.0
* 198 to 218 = 208.0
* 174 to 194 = 176.0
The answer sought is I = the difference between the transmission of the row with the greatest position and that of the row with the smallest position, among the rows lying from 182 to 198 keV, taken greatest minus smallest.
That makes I -1.4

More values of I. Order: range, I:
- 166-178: 5.3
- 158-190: -0.8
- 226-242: -0.4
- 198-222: 2.2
